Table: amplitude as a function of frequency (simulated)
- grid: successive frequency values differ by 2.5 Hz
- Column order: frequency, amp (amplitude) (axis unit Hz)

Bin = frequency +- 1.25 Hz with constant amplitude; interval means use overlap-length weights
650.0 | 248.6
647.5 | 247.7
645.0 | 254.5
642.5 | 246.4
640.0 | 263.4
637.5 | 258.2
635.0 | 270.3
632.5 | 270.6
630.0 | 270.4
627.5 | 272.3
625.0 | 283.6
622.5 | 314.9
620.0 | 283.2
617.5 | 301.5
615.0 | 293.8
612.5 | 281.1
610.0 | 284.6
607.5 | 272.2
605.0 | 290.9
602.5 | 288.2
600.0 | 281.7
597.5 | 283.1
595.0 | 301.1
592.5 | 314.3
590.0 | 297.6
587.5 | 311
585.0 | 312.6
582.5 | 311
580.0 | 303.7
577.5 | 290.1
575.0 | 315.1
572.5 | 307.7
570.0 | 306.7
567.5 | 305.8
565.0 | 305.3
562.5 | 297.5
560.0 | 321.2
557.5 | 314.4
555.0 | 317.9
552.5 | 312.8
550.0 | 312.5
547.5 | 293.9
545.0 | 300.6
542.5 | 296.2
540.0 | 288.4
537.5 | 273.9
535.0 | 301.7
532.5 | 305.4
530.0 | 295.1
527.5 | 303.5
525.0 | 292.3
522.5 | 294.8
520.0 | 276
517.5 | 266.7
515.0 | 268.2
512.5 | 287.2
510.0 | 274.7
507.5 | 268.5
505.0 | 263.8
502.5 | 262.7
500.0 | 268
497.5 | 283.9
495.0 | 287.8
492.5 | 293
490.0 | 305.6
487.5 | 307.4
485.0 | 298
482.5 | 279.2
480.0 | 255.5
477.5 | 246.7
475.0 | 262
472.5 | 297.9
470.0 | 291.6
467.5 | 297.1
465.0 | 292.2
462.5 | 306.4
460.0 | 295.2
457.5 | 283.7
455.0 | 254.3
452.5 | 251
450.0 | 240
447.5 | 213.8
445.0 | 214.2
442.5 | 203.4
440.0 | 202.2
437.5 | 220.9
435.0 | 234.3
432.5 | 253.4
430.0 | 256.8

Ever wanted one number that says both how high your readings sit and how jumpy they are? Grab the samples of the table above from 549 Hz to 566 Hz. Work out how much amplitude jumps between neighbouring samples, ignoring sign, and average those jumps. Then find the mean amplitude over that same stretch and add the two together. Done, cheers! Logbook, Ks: 320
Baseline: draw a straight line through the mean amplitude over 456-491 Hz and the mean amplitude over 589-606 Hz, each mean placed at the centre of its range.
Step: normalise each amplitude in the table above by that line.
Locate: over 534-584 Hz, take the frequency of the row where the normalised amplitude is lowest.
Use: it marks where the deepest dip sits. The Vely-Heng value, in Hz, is 537.5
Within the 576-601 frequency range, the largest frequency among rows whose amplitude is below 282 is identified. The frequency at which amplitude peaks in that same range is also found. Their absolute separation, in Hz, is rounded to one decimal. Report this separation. 7.5 Hz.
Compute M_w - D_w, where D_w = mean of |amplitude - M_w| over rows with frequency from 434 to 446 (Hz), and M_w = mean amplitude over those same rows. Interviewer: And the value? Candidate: 205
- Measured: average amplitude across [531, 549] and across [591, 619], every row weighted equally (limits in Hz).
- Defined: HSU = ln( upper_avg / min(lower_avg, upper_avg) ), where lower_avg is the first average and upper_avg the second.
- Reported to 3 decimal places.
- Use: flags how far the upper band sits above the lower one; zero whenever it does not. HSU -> 0.000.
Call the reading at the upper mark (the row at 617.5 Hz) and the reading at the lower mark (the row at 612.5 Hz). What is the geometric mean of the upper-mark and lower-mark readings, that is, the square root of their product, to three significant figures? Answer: 291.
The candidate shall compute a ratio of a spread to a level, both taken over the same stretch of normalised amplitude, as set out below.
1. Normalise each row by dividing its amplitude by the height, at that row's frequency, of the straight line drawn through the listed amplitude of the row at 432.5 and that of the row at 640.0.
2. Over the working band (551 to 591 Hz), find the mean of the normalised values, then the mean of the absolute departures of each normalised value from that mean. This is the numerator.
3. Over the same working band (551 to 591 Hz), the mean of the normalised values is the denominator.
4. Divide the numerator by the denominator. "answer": 0.0210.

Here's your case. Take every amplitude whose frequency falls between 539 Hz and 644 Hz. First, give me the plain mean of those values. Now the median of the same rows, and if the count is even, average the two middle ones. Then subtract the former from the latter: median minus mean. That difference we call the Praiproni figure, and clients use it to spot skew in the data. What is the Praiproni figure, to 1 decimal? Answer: 2.9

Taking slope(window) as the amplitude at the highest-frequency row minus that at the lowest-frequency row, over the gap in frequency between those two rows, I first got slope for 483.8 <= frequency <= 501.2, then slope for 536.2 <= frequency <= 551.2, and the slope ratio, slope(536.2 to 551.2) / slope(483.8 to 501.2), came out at -1.5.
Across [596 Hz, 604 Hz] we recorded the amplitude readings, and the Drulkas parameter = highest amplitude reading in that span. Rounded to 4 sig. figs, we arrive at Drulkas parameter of 288.2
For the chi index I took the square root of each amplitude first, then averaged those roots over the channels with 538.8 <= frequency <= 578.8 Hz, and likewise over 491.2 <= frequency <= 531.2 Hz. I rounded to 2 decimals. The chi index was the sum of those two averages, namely 34.21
